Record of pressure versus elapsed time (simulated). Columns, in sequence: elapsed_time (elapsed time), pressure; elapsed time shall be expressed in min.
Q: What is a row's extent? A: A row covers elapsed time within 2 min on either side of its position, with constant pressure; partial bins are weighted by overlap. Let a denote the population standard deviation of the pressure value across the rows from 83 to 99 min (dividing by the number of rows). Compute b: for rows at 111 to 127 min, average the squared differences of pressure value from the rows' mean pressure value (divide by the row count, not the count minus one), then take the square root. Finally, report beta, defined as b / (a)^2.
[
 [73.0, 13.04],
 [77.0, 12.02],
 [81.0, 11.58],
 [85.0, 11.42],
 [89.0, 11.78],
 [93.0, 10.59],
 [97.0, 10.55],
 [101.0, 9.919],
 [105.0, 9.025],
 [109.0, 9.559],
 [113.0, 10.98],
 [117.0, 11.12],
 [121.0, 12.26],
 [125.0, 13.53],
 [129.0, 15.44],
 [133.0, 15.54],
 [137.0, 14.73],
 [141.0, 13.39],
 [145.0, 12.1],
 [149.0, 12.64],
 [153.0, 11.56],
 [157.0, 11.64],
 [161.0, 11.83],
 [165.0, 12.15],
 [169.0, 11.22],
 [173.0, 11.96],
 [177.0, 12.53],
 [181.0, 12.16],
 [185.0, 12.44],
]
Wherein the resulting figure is 3.6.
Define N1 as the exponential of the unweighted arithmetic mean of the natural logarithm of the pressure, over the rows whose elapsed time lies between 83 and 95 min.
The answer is 11.3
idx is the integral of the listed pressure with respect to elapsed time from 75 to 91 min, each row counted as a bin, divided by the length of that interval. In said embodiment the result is 11.7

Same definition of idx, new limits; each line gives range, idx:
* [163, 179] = 12.0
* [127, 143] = 14.8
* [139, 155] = 12.4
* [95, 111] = 9.8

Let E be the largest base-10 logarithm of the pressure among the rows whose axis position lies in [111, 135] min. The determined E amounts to 1.19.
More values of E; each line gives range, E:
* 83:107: 1.07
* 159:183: 1.10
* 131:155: 1.19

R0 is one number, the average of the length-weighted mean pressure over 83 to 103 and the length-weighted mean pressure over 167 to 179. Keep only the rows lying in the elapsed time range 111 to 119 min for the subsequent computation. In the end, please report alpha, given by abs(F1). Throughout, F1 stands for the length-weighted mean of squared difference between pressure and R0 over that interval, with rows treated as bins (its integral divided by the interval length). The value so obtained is 0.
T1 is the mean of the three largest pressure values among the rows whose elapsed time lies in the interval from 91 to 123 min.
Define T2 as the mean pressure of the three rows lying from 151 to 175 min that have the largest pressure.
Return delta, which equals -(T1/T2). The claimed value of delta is -0.96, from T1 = 11.5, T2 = 12.0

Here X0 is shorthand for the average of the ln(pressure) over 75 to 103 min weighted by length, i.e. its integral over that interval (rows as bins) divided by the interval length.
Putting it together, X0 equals 2.41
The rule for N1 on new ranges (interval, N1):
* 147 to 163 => 11.9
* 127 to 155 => 13.5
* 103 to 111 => 9.3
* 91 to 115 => 10.1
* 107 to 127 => 11.4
